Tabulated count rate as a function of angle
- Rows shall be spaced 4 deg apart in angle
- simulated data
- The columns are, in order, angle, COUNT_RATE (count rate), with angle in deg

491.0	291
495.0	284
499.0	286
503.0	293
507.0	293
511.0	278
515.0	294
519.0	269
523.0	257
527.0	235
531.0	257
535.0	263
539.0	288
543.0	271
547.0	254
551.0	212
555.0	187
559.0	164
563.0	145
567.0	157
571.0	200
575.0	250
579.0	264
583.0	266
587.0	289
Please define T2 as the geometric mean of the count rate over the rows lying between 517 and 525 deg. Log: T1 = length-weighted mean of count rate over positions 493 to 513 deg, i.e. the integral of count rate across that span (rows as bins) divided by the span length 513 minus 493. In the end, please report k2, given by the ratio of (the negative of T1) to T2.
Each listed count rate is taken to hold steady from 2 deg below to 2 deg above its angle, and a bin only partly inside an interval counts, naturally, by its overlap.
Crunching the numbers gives -1.1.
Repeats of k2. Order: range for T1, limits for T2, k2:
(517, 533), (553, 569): -1.6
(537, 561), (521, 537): -0.9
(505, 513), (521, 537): -1.1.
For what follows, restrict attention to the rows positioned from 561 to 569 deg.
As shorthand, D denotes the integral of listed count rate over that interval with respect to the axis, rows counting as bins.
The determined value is 1208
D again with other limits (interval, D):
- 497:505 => 2316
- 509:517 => 2288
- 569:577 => 1800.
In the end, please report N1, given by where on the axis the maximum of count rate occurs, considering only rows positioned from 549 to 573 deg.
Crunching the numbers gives 551.0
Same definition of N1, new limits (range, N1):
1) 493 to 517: 515.0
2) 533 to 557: 539.0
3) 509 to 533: 515.0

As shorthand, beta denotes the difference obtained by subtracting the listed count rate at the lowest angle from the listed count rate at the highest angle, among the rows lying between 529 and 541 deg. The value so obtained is 31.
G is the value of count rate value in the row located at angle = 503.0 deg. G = 293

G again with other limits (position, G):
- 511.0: 278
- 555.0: 187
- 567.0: 157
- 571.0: 200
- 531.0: 257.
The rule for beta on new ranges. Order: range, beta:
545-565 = -109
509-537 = -15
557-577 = 86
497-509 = 7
